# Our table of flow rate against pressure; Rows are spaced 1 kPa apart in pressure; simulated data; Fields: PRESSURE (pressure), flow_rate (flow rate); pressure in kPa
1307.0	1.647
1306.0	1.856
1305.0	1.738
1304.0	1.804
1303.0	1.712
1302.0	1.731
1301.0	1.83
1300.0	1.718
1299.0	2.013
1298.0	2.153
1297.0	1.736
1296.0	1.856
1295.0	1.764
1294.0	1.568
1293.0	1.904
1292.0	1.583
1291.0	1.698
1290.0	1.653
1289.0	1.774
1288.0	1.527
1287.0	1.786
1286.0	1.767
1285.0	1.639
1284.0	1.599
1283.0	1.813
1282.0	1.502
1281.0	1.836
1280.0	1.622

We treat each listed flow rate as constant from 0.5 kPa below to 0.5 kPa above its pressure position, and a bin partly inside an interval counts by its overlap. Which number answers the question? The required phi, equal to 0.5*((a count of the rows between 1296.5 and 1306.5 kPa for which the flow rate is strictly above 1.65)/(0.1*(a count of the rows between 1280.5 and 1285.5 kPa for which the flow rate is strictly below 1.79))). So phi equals 17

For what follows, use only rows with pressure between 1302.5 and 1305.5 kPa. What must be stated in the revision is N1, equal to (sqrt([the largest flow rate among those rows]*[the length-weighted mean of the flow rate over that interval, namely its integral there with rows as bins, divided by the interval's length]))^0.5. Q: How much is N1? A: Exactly 1.33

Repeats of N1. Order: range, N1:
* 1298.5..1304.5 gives 1.38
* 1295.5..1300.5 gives 1.42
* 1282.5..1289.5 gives 1.33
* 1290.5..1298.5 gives 1.40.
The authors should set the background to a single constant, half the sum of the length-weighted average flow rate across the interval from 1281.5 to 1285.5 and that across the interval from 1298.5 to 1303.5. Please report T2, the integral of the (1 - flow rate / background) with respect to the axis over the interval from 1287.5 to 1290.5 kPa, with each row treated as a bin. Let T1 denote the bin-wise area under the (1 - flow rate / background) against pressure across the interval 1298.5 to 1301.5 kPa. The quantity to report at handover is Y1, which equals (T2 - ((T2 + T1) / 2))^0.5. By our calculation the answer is 0.42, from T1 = -0.23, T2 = 0.12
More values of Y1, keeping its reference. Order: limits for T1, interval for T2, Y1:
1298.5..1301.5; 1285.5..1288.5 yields 0.37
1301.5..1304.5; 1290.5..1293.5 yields 0.13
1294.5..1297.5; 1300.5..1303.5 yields 0.16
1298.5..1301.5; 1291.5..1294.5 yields 0.38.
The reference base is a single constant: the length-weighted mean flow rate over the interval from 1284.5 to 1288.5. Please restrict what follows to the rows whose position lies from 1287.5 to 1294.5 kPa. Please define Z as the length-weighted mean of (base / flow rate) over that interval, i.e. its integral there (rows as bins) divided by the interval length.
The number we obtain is 1.01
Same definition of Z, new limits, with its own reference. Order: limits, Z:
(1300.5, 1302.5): 0.94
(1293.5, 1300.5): 0.93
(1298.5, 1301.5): 0.91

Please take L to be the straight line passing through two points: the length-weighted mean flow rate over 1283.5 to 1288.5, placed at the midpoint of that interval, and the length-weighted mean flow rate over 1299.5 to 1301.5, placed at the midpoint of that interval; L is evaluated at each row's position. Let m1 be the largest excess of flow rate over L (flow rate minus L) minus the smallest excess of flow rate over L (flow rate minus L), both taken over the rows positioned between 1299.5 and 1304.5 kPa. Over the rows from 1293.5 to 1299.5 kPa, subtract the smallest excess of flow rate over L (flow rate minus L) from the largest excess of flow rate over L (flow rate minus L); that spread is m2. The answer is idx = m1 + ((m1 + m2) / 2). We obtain 0.48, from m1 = 0.13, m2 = 0.55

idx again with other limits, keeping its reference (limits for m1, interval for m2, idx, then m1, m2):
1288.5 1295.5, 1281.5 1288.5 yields 0.68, 0.34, 0.32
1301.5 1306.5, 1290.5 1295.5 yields 0.35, 0.12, 0.34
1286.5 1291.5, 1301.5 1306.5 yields 0.46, 0.27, 0.12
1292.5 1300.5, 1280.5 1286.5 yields 1.00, 0.55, 0.34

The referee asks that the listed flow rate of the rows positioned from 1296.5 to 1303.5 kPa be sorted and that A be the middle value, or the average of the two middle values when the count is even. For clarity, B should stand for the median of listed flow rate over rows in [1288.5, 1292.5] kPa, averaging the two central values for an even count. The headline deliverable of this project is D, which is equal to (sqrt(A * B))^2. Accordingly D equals 2.91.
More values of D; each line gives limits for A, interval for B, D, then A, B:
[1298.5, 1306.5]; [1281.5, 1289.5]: 3.02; 1.77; 1.70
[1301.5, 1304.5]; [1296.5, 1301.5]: 3.17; 1.73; 1.83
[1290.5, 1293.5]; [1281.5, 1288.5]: 2.78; 1.70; 1.64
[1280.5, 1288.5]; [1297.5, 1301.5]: 3.27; 1.70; 1.92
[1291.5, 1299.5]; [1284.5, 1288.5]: 3.08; 1.81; 1.70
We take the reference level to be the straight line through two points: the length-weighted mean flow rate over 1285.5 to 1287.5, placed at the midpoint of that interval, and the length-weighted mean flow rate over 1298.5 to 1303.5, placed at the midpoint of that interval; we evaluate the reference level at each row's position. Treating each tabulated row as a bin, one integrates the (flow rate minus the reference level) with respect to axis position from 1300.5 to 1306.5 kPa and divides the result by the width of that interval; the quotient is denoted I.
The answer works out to -0.03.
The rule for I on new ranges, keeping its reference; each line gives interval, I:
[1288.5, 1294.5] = -0.09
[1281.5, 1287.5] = -0.09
